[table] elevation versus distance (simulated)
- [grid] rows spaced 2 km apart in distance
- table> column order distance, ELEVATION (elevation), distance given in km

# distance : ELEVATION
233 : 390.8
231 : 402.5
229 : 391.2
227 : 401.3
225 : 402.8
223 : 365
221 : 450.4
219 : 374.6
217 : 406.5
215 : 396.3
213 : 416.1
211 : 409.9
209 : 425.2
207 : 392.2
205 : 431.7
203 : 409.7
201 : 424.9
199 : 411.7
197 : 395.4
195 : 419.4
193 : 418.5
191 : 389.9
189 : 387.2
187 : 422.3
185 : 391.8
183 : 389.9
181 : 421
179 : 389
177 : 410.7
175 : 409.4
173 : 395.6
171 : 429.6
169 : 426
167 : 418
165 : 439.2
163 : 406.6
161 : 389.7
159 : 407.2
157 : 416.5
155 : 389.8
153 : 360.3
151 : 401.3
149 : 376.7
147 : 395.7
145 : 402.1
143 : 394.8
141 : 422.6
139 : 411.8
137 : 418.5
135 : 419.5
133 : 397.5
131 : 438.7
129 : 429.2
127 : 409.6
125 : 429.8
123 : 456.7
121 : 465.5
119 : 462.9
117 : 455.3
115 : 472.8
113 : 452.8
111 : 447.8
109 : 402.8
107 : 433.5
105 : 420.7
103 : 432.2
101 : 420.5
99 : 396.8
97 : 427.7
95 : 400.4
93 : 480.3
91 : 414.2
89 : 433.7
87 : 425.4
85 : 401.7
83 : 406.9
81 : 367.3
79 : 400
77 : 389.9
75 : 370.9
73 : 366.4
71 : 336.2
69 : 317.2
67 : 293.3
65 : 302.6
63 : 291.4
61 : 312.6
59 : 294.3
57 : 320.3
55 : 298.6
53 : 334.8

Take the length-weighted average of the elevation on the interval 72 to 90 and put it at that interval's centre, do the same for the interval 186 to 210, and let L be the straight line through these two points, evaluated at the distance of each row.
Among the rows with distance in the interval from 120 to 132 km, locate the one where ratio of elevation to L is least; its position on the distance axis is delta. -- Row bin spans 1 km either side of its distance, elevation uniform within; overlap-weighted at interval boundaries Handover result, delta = 127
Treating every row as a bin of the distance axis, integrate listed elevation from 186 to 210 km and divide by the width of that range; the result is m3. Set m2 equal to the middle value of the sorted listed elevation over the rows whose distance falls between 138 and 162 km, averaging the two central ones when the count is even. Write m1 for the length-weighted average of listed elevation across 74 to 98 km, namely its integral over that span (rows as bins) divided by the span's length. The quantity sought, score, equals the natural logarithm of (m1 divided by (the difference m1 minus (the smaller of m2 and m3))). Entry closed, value 3.6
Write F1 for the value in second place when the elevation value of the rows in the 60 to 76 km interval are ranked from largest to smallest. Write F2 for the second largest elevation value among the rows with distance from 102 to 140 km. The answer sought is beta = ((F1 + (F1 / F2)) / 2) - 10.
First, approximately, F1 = 366.4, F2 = 465.5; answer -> 174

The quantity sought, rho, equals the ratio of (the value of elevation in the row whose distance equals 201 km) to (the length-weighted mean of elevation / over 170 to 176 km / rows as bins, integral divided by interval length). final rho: 1.03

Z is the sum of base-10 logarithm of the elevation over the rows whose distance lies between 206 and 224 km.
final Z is 23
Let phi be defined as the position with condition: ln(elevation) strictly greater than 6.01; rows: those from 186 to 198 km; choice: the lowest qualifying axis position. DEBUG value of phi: 187 km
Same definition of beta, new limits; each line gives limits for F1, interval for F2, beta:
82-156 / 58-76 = 227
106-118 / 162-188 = 218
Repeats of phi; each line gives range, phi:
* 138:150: 139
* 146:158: 157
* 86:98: 87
